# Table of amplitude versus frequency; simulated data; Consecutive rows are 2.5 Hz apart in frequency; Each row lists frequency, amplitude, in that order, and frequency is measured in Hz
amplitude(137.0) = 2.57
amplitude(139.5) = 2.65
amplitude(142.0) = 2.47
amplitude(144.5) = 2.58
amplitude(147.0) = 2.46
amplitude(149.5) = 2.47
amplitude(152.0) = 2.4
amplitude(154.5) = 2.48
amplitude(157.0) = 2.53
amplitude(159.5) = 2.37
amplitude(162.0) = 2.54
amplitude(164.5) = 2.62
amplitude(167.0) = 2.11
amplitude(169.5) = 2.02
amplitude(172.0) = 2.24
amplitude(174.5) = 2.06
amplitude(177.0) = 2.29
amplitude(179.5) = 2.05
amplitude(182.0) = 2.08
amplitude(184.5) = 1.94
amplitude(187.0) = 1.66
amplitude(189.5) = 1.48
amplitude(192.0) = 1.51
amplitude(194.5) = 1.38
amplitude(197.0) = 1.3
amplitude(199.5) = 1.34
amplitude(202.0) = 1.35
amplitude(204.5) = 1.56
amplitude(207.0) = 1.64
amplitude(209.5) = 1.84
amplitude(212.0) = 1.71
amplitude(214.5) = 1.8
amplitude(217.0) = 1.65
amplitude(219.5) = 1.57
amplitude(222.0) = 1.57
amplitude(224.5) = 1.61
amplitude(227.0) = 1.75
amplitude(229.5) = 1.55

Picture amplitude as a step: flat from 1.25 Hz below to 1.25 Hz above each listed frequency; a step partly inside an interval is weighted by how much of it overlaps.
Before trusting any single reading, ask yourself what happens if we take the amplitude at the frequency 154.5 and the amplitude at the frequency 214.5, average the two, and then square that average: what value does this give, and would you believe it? 4.6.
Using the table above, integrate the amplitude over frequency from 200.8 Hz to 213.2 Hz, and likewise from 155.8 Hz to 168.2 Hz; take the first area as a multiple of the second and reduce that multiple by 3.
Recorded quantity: -2.33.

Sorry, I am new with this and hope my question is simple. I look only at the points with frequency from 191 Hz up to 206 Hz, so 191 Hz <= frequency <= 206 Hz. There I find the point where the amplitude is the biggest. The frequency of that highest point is 204.5 Hz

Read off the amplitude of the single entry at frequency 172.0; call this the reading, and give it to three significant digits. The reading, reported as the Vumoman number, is 2.24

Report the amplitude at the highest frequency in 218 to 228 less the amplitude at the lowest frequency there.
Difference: 0.2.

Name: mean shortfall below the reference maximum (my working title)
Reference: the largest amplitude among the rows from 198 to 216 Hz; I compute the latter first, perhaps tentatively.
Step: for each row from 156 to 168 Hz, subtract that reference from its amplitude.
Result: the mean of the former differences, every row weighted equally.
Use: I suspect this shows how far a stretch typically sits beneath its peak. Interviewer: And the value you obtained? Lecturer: 0.6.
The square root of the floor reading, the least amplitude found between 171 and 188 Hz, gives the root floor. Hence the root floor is 1.29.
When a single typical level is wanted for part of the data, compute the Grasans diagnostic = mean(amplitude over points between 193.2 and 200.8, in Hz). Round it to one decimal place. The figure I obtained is 1.3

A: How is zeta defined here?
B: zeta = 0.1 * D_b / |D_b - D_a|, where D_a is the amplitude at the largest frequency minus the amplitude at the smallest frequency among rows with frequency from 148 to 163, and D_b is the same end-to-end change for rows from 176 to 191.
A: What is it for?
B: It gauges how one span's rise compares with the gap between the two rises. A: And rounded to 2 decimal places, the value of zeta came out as -0.09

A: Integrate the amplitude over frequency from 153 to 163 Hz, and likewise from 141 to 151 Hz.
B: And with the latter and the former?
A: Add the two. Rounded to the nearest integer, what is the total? 50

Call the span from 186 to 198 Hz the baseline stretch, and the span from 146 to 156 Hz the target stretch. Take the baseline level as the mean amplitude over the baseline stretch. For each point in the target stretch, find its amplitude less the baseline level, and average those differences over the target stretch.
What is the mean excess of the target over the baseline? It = 0.99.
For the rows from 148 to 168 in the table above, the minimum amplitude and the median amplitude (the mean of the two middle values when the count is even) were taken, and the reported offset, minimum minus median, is -0.365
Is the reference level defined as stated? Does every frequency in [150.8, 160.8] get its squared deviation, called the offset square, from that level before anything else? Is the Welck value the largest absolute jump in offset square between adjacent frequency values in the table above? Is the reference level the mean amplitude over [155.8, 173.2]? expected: 0.03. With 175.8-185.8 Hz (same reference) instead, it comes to 0.09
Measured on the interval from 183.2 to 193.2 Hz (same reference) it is 0.31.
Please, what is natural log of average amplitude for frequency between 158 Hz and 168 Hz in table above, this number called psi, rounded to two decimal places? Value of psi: 0.88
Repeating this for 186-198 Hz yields 0.38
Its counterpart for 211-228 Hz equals 0.51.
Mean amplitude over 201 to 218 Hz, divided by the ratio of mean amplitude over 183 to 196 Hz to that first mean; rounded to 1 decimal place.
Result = 1.7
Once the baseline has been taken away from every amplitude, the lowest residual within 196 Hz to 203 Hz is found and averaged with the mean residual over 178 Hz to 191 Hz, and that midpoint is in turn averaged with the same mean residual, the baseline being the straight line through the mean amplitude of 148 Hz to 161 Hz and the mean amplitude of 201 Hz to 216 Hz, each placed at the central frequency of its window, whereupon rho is -0.25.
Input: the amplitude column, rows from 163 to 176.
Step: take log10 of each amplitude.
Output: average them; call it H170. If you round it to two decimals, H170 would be 0.34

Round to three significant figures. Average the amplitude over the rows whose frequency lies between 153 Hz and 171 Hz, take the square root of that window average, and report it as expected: 1.54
